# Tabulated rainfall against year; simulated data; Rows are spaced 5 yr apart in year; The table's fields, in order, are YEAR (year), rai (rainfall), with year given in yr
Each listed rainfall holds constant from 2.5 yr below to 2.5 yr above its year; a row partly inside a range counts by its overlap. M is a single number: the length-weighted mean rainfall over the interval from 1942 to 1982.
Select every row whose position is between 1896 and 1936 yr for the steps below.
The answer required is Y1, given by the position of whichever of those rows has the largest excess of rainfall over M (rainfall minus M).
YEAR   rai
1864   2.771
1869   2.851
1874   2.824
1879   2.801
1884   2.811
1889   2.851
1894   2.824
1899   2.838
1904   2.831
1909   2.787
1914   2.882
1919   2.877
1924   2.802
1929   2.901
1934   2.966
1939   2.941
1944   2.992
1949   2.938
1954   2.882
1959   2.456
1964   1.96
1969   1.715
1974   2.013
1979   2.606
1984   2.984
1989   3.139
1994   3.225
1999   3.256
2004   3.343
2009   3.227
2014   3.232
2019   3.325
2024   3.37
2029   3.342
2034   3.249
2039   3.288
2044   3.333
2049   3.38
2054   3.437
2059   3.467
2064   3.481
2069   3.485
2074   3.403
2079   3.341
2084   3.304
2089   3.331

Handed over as 1934 yr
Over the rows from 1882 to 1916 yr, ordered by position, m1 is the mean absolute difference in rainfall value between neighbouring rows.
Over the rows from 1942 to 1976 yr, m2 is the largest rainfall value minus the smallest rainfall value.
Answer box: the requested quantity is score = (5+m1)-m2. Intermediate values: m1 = 0.04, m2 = 1.277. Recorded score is 3.76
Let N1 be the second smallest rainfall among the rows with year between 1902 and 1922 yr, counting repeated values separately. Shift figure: 2.831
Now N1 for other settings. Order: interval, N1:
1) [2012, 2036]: 3.249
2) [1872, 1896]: 2.811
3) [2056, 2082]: 3.403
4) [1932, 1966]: 2.456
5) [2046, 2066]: 3.437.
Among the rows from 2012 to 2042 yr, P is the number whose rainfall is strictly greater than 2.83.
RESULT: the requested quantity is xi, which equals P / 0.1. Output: 60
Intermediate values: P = 6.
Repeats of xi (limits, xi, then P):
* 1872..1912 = 30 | 3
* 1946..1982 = 20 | 2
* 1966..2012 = 60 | 6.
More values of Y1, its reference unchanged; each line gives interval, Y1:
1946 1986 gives 1984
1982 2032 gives 2024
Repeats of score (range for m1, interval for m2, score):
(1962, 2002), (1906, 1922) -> 5.16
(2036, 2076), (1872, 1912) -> 4.98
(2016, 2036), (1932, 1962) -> 4.52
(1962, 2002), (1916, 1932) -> 5.16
